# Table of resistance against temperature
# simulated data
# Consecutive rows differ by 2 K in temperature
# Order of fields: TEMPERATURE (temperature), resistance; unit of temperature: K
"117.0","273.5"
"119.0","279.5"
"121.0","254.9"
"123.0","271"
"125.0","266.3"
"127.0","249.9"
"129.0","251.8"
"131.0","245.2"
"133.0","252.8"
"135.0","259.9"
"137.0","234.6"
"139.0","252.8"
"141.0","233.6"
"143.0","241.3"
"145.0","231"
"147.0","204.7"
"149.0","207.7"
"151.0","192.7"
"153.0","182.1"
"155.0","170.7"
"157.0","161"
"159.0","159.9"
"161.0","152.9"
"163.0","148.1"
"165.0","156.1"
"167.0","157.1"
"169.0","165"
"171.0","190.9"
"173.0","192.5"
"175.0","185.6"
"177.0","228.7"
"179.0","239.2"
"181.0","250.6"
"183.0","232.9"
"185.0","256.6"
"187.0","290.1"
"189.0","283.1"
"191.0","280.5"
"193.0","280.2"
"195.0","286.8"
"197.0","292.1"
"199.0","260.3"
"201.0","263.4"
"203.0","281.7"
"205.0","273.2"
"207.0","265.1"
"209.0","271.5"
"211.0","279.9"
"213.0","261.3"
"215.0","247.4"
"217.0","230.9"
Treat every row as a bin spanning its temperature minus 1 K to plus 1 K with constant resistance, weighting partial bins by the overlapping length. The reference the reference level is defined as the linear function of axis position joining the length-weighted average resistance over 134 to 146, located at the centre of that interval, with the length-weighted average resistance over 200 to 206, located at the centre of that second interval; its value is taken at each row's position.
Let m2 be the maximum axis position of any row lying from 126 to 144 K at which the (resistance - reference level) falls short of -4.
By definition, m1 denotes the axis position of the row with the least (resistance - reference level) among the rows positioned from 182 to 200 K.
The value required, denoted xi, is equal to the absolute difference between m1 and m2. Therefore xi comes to 42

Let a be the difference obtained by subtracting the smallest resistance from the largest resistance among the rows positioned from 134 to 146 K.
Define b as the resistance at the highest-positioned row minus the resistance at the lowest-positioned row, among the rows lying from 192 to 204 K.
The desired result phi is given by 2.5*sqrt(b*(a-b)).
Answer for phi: 16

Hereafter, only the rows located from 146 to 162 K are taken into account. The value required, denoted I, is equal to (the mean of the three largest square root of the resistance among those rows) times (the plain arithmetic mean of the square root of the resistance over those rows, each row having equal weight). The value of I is 190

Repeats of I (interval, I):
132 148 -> 247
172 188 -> 249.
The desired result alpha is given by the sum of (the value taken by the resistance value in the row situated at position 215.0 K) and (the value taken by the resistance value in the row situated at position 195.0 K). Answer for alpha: 534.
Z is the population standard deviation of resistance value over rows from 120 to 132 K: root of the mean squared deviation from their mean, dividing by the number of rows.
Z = 9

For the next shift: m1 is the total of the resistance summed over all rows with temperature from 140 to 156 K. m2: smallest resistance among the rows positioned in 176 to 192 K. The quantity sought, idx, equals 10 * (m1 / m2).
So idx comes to 73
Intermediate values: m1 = 1664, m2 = 228.7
